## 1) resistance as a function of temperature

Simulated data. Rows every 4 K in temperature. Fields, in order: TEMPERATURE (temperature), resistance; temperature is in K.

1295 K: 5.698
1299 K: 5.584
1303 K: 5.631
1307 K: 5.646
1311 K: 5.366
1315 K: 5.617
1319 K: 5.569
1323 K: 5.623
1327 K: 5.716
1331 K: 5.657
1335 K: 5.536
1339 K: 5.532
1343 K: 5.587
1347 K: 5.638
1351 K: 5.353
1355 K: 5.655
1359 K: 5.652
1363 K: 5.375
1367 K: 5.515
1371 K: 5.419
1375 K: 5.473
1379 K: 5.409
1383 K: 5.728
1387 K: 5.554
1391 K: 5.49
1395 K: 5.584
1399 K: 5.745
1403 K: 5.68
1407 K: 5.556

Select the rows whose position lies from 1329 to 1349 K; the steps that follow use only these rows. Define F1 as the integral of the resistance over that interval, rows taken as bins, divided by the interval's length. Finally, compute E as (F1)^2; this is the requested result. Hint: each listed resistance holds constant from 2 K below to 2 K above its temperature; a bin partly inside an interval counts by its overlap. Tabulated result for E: 31.2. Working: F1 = 5.59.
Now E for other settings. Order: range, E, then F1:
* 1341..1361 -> 31.1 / 5.58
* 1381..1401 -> 31.6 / 5.62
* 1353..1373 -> 30.5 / 5.52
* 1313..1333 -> 31.8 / 5.64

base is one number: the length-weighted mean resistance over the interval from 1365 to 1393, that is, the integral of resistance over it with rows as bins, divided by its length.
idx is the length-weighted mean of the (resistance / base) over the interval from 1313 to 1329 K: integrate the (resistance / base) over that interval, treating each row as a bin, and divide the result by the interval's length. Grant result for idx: 1.02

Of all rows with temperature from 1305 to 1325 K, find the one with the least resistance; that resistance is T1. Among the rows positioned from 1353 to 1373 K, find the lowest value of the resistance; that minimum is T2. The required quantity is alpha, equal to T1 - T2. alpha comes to -0.01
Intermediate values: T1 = 5.366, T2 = 5.375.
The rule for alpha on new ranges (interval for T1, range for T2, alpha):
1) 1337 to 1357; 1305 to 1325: -0.01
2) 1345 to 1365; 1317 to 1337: -0.18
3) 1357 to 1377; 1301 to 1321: 0.01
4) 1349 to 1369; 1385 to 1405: -0.14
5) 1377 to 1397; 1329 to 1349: -0.12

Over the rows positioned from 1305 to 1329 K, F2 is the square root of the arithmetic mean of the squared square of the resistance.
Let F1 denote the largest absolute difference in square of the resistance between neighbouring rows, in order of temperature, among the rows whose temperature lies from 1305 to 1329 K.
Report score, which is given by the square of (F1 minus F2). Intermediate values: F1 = 3.08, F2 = 31.3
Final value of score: 795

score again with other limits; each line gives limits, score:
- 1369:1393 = 722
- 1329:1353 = 768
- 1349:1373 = 724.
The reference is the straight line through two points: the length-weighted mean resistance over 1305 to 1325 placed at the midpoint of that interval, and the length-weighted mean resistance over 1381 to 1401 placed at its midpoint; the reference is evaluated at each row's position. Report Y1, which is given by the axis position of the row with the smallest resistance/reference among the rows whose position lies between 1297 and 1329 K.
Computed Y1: 1311 K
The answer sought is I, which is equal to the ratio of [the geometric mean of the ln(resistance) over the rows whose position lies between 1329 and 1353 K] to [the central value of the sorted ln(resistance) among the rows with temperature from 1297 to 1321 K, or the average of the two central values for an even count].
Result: 0.99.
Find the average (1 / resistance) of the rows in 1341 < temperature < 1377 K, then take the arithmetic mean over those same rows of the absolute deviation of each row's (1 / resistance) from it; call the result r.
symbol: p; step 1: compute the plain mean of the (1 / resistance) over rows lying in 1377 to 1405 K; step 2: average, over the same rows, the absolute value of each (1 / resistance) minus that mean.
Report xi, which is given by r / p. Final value 1.03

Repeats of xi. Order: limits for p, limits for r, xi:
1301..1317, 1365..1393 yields 0.73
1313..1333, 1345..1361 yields 2.91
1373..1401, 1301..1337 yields 0.71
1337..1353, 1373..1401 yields 1.10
